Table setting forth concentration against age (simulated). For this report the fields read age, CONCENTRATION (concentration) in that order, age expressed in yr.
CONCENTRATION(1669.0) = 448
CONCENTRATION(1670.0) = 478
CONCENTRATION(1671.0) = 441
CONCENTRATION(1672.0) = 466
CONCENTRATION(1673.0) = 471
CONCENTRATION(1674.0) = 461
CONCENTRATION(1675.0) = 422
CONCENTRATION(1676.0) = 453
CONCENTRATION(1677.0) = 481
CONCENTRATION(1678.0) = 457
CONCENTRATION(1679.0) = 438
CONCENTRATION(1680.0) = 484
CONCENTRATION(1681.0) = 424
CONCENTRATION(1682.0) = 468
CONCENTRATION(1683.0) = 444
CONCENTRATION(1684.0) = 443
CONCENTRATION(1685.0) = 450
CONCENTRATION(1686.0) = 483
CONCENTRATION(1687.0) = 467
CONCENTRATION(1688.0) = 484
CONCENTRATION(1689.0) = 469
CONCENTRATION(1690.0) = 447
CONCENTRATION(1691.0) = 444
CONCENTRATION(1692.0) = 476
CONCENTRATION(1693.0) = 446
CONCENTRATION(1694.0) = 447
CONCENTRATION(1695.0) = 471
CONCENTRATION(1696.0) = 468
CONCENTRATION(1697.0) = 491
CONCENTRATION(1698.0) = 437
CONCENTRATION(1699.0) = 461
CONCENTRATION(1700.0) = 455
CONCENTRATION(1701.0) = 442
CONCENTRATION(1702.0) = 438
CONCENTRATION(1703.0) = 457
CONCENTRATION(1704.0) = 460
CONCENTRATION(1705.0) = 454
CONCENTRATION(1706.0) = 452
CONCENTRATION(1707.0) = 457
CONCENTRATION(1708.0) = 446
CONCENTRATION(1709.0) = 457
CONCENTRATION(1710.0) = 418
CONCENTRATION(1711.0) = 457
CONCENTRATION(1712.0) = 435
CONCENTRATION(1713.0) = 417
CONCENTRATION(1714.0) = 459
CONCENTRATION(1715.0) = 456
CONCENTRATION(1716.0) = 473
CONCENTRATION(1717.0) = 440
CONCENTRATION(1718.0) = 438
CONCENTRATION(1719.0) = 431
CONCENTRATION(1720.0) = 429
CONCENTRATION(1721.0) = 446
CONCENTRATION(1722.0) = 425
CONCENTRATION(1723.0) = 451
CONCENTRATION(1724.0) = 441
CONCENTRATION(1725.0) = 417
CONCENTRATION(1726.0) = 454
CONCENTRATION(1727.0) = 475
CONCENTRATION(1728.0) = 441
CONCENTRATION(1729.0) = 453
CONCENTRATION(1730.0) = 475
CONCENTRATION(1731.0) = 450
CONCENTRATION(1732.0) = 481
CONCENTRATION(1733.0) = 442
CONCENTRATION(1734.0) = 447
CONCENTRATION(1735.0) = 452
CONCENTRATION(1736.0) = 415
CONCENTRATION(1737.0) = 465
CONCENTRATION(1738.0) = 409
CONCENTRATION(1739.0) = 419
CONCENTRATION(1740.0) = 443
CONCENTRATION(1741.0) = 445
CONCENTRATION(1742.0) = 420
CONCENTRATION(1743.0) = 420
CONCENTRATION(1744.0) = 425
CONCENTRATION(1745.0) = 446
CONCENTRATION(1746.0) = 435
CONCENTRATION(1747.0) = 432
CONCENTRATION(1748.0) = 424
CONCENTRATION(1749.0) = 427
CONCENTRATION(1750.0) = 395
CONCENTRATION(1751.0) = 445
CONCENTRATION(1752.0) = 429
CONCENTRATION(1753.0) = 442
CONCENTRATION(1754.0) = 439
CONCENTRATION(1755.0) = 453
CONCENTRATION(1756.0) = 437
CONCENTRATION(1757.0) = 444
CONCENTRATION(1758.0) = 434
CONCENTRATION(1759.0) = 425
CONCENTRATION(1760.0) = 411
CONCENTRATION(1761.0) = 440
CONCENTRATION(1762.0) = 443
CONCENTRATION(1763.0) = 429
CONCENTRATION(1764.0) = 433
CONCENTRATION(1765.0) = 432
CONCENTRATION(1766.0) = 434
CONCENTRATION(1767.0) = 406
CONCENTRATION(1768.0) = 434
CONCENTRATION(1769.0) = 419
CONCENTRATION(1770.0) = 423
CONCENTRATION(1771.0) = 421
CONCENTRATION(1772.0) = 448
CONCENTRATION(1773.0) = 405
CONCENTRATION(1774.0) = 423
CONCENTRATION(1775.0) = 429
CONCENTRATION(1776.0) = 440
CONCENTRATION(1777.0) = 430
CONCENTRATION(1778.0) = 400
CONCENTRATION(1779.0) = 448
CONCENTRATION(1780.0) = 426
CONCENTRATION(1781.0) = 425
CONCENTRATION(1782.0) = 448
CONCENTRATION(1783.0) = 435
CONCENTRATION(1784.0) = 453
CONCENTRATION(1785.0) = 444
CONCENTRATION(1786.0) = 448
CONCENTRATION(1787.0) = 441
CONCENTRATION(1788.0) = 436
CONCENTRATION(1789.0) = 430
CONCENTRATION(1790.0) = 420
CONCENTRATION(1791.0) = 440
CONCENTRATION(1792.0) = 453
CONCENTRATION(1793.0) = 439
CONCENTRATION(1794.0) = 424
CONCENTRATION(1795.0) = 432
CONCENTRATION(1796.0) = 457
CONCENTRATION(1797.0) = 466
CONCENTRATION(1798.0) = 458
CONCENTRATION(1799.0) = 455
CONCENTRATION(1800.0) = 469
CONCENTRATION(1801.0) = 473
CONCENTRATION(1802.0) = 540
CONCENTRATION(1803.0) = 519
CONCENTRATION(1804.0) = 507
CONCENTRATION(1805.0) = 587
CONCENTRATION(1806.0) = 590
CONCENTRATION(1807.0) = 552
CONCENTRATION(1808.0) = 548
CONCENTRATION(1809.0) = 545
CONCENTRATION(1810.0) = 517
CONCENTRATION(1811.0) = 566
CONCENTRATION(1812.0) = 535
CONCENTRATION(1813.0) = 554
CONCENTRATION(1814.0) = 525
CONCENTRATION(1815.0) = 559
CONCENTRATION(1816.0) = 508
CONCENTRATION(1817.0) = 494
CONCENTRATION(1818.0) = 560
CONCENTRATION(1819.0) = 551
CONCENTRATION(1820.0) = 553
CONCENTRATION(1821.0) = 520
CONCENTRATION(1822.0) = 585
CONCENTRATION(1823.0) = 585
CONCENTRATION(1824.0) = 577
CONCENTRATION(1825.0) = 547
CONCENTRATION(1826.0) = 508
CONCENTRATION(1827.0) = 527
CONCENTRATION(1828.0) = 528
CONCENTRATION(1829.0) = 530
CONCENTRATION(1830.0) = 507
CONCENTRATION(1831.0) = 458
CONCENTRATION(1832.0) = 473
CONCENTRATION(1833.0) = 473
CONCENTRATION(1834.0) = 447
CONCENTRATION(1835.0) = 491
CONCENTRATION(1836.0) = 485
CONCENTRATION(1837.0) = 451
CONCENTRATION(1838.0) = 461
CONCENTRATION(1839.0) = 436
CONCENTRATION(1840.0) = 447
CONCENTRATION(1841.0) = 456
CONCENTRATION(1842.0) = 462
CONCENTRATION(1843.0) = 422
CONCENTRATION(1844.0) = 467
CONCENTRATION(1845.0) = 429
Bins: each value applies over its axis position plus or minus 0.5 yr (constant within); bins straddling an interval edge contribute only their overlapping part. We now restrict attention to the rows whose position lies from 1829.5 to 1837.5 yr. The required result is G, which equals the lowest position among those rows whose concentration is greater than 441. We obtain 1830.0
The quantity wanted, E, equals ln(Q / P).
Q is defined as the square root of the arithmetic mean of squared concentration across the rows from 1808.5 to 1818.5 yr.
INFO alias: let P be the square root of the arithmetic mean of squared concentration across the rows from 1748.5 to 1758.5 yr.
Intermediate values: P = 435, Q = 537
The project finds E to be 0.211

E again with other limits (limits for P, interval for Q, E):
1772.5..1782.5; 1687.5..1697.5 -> 0.083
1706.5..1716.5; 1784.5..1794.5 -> -0.023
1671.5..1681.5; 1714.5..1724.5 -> -0.029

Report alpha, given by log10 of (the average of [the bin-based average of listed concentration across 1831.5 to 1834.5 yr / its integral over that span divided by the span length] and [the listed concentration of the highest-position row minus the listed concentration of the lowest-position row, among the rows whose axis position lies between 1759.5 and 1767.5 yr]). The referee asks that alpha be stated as 2.36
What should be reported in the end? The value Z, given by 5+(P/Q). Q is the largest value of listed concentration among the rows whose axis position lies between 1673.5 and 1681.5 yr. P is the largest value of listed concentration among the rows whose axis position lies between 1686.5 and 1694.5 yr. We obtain 6.00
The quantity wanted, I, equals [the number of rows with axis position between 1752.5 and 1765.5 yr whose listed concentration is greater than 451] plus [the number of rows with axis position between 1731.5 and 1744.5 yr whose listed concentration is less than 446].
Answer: 10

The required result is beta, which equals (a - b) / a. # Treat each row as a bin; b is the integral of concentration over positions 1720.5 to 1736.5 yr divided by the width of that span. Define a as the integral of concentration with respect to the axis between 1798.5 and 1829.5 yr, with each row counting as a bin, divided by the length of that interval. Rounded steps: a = 536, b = 448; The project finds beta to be 0.16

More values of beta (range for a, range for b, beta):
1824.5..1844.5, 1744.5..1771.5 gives 0.10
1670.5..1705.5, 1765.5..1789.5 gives 0.06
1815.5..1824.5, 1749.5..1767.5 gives 0.21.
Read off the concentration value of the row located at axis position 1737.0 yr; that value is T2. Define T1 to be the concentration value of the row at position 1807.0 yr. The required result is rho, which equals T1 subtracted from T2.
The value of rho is -87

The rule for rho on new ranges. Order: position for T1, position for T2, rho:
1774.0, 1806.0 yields 167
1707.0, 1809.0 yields 88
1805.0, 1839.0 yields -151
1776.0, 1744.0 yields -15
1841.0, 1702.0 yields -18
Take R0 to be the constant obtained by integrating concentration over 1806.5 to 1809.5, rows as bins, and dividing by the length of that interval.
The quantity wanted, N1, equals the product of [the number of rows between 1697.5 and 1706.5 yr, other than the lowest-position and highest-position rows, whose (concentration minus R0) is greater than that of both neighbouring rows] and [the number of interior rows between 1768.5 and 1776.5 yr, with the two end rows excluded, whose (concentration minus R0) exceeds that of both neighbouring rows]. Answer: 4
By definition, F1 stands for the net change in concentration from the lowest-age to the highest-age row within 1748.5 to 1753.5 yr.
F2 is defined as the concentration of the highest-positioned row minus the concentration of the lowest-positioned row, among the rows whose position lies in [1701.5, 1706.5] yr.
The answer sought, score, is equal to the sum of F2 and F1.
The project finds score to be 29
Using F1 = 15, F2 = 14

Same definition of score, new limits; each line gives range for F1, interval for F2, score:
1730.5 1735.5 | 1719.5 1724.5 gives 14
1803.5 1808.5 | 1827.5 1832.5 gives -14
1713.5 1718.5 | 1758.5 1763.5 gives -17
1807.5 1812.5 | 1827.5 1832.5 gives -68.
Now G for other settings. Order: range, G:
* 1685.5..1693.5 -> 1686.0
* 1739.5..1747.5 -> 1740.0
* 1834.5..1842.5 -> 1835.0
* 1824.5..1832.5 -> 1825.0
